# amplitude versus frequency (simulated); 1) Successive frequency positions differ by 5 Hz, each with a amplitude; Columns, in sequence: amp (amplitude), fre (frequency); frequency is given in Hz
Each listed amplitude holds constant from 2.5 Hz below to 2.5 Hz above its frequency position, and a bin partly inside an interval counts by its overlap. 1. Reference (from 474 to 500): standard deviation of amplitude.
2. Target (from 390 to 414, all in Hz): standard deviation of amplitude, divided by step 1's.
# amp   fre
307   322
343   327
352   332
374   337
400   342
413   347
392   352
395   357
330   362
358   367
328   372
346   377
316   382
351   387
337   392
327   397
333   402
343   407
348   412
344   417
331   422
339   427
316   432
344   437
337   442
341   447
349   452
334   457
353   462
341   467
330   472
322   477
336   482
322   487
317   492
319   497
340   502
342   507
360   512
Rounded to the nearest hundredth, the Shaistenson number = 1.10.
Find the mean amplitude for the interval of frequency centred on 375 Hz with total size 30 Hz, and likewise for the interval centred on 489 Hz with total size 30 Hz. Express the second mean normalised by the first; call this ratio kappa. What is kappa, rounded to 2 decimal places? 0.96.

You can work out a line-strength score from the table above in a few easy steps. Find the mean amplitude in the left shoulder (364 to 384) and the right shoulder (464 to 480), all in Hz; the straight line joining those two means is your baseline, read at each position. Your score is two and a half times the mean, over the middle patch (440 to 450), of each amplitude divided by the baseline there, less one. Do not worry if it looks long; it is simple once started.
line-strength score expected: 0.047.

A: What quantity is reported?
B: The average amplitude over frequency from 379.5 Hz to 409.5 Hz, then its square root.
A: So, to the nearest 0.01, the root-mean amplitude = 18.29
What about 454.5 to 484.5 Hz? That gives 18.33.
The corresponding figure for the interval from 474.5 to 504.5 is 18.06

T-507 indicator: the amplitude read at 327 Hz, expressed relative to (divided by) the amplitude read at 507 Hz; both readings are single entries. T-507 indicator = 1.00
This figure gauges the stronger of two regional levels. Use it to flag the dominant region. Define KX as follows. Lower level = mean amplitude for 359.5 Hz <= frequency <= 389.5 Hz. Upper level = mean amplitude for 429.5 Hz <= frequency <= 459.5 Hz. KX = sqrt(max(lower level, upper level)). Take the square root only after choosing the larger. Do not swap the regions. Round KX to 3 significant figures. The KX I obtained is 18.4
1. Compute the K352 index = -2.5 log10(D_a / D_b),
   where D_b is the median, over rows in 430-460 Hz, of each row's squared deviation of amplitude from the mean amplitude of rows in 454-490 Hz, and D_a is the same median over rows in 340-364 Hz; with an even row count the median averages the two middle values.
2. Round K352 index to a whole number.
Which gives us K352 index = -4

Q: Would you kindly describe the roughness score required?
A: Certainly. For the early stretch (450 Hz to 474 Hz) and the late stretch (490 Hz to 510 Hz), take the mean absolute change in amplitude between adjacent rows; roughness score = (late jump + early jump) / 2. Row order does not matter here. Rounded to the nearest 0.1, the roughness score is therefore 11.3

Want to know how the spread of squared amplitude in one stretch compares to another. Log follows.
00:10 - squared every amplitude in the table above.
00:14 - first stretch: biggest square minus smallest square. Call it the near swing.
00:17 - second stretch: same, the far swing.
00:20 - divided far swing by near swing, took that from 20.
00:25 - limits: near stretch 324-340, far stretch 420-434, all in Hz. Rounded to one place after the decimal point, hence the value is 19.3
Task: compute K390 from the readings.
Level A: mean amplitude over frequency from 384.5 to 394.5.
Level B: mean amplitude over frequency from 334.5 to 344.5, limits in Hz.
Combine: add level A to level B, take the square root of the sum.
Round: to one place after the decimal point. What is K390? 27.0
